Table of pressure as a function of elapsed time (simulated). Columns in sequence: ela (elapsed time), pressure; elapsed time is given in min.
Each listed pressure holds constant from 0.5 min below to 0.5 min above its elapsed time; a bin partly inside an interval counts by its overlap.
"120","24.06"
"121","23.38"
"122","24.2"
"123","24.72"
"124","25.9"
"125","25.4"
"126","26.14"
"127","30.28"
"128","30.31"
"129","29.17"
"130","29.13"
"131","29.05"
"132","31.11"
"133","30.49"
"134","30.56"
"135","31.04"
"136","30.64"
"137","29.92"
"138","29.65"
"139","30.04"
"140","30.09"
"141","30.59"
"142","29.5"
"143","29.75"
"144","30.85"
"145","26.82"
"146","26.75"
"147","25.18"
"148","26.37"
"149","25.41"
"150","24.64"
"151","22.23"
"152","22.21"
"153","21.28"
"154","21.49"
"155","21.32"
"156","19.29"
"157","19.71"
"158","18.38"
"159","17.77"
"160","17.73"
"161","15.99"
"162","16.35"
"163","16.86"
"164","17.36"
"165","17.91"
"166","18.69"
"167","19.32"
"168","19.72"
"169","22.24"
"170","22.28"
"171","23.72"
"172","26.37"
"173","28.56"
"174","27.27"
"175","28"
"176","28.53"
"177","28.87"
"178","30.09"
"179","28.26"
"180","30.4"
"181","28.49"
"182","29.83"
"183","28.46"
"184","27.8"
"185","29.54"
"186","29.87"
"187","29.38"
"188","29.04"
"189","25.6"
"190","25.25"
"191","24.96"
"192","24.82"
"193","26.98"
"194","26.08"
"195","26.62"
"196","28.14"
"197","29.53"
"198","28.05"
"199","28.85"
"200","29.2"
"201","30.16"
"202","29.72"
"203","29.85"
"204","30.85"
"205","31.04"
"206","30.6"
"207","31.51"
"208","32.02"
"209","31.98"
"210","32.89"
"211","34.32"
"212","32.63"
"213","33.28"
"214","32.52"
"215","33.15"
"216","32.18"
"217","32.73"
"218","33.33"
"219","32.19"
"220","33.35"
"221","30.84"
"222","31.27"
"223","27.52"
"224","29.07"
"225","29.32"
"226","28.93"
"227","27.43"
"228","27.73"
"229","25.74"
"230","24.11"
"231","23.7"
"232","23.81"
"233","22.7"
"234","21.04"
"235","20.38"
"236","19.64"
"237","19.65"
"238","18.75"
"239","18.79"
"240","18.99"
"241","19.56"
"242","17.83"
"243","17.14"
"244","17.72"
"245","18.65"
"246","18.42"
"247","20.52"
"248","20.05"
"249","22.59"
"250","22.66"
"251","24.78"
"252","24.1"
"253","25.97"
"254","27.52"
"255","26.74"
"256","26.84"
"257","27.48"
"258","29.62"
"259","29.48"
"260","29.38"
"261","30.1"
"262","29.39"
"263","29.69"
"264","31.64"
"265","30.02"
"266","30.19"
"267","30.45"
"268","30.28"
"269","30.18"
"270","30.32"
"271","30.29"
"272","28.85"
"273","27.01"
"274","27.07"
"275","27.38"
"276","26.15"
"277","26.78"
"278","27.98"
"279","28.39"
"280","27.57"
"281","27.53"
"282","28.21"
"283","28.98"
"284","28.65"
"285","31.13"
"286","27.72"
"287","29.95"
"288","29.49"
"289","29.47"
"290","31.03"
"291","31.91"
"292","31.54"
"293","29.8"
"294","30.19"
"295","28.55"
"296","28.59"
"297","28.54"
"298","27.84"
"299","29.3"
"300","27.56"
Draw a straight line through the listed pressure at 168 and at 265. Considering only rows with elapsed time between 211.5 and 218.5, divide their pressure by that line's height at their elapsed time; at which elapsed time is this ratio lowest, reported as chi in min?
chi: 216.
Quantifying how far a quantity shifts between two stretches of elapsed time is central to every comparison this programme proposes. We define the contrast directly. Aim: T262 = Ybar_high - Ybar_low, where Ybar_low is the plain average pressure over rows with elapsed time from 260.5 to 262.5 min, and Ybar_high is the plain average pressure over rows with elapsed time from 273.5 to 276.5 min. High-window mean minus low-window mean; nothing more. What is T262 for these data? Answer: -2.9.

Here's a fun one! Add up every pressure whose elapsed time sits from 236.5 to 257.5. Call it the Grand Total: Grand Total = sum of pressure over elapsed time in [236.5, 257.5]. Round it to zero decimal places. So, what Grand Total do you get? 455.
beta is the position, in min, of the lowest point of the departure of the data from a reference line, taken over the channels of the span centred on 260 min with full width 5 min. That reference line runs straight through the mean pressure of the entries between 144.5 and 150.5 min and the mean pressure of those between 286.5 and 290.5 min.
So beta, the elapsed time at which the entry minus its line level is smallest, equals 262 min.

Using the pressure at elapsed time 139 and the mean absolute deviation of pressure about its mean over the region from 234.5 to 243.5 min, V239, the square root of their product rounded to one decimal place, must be 4.7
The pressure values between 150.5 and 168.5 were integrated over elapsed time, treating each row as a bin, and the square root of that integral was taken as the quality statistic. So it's 18.5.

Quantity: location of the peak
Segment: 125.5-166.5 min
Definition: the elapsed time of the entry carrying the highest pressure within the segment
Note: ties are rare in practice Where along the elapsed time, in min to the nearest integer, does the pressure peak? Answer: 132 min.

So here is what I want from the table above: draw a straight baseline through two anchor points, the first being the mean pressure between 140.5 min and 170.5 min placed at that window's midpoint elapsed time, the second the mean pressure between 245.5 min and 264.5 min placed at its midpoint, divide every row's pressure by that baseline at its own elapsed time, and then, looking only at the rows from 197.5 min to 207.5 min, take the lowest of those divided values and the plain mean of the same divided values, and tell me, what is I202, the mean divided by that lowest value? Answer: 1.06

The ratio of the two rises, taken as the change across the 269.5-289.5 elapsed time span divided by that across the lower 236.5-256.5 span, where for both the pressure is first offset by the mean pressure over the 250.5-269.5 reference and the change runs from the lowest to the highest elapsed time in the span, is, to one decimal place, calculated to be -0.1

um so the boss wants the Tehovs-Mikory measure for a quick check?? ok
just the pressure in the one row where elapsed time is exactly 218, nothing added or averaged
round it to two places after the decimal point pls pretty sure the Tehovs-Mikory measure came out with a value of 33.33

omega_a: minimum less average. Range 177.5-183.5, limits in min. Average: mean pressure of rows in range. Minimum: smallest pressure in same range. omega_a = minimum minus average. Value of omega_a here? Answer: -1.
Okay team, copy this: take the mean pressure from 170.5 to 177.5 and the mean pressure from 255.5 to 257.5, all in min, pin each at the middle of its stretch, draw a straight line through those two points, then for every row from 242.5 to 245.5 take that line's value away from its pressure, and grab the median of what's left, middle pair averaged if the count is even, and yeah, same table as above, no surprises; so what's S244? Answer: -9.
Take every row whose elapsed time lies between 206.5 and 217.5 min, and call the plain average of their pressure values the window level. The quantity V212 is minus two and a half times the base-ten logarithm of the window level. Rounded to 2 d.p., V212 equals -3.78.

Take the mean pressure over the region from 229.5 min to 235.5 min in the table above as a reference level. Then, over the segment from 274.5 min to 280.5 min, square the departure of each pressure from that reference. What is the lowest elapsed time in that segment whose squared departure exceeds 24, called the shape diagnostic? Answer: 278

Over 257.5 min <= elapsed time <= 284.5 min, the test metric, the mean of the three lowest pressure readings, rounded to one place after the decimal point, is 26.6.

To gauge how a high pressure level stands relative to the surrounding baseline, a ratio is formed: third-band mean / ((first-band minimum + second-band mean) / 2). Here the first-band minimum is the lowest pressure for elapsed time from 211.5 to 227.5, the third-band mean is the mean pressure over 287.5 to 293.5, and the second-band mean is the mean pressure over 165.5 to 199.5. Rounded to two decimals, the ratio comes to 1.13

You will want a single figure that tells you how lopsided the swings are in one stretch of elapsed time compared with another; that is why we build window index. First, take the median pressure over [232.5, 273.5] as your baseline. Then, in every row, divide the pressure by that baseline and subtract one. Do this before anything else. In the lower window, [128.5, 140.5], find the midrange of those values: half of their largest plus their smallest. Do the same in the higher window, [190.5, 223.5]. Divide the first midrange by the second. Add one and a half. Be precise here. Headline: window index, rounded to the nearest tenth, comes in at 2.6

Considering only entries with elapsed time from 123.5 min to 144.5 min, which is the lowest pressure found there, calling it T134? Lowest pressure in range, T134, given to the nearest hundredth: 25.40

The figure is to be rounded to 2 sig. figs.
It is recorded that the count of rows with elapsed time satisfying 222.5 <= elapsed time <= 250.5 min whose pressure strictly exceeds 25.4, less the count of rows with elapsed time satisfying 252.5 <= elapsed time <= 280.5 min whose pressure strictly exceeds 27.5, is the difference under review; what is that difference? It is -12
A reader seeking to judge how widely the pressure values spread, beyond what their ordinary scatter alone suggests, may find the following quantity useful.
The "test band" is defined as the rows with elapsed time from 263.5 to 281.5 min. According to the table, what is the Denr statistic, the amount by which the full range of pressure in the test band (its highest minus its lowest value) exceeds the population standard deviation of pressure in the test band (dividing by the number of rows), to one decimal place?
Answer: 3.9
